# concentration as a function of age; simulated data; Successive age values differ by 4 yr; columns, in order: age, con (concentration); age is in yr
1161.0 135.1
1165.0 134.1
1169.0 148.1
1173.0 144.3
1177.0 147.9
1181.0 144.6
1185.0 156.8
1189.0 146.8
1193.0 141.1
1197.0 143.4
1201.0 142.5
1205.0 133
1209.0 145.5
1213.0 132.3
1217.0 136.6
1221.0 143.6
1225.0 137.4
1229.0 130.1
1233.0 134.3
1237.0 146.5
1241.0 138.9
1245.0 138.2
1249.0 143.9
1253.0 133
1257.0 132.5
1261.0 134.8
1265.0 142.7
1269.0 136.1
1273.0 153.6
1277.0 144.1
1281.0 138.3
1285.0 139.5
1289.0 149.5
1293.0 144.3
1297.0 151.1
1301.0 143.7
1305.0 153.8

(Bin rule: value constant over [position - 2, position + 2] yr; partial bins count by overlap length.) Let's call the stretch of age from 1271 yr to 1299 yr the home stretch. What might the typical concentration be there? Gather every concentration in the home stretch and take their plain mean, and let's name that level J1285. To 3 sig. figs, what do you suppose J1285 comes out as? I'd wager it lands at 146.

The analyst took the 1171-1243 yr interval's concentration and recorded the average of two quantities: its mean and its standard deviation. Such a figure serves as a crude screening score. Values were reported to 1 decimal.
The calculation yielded 74.0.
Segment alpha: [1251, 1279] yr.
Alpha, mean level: 139.5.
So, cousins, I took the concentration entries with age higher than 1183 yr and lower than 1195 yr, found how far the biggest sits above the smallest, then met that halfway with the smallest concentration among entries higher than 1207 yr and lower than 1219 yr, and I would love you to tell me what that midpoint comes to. 74.0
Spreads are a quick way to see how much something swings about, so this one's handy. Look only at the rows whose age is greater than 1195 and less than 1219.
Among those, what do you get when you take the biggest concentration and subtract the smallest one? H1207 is 13.2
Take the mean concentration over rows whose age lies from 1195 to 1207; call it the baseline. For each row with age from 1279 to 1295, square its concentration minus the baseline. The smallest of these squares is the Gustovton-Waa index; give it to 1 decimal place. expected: 0.0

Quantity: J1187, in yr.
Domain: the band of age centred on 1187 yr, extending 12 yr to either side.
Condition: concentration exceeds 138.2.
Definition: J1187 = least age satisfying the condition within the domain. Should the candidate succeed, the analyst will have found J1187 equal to 1177.0 yr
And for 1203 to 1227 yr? 1209.0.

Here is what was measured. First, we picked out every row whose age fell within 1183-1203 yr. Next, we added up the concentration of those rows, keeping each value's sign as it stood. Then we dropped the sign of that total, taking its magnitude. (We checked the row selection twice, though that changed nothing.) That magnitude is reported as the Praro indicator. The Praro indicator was 731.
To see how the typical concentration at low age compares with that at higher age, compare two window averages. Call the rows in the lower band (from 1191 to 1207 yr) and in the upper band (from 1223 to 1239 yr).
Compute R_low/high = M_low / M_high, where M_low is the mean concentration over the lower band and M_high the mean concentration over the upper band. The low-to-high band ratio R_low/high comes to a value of 1.02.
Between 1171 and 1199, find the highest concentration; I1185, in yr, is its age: 1185.0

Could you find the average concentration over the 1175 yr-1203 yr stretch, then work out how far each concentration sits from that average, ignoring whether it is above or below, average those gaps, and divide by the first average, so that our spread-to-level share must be 0.025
